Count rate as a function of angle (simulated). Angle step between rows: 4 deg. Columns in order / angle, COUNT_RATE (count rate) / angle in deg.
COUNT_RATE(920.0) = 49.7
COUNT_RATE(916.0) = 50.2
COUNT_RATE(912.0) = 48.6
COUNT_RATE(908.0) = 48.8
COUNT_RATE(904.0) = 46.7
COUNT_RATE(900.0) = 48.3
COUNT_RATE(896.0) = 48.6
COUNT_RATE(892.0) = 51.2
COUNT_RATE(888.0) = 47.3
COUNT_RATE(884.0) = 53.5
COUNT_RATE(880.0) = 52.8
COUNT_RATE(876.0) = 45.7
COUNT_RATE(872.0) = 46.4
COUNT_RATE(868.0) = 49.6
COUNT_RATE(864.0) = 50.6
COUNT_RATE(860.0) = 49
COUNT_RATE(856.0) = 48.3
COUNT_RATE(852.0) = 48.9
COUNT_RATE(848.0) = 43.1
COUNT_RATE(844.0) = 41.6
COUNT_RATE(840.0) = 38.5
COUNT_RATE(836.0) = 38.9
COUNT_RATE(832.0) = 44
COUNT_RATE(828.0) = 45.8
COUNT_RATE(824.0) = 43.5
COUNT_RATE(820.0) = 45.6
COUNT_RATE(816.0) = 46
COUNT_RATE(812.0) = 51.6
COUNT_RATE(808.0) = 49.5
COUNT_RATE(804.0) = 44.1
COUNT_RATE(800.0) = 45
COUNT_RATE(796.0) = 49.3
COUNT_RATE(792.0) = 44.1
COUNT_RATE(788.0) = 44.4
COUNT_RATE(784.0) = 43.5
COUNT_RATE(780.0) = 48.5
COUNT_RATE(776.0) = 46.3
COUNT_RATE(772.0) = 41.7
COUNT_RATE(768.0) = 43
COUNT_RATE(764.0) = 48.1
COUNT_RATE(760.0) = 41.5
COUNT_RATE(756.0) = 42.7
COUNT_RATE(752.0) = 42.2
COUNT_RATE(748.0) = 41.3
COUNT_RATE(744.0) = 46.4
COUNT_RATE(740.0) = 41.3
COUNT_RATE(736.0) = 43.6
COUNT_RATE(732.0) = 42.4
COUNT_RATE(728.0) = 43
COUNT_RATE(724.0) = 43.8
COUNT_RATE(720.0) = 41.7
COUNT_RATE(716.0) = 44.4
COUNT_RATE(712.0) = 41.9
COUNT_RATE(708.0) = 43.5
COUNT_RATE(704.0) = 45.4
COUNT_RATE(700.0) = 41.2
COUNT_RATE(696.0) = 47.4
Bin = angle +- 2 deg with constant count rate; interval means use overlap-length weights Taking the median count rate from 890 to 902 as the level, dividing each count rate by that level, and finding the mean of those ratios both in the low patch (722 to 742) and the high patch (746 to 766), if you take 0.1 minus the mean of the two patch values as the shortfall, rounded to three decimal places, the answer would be -0.785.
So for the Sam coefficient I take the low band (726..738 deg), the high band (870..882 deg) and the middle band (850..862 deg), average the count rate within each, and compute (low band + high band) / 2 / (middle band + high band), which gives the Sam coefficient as 0.470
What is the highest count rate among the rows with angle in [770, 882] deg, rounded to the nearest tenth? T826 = 52.8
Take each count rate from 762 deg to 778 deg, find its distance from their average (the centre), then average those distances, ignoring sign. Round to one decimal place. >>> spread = 2.4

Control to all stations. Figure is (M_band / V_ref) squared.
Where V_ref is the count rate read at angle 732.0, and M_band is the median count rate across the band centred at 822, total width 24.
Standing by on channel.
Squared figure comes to 1.16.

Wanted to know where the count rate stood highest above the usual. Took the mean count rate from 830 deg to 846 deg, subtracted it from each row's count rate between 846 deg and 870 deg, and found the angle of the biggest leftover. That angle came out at 864.0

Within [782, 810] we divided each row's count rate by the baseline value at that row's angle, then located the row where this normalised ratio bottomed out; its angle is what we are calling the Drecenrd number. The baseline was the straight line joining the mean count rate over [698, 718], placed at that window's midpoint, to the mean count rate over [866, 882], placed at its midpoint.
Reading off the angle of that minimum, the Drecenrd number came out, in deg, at 804.0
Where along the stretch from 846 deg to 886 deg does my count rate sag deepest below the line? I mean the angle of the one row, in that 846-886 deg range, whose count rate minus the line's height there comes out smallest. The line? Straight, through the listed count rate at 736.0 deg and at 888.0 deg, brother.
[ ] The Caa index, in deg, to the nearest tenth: 848.0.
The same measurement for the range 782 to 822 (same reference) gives 784.0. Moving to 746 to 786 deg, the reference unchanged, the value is 772.0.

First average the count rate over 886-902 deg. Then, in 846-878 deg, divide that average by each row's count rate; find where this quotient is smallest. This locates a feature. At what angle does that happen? 864.0 deg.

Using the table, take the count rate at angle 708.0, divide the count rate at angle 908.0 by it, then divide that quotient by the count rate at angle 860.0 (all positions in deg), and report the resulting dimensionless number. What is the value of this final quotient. 0.0229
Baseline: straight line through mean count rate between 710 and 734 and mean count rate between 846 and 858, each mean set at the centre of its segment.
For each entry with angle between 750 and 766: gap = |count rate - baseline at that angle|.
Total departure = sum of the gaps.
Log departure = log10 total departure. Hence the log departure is 0.97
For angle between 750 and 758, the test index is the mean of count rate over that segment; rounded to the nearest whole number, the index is 42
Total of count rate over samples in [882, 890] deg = 101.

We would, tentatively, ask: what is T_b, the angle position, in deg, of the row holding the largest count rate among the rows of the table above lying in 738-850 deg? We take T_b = 812.0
